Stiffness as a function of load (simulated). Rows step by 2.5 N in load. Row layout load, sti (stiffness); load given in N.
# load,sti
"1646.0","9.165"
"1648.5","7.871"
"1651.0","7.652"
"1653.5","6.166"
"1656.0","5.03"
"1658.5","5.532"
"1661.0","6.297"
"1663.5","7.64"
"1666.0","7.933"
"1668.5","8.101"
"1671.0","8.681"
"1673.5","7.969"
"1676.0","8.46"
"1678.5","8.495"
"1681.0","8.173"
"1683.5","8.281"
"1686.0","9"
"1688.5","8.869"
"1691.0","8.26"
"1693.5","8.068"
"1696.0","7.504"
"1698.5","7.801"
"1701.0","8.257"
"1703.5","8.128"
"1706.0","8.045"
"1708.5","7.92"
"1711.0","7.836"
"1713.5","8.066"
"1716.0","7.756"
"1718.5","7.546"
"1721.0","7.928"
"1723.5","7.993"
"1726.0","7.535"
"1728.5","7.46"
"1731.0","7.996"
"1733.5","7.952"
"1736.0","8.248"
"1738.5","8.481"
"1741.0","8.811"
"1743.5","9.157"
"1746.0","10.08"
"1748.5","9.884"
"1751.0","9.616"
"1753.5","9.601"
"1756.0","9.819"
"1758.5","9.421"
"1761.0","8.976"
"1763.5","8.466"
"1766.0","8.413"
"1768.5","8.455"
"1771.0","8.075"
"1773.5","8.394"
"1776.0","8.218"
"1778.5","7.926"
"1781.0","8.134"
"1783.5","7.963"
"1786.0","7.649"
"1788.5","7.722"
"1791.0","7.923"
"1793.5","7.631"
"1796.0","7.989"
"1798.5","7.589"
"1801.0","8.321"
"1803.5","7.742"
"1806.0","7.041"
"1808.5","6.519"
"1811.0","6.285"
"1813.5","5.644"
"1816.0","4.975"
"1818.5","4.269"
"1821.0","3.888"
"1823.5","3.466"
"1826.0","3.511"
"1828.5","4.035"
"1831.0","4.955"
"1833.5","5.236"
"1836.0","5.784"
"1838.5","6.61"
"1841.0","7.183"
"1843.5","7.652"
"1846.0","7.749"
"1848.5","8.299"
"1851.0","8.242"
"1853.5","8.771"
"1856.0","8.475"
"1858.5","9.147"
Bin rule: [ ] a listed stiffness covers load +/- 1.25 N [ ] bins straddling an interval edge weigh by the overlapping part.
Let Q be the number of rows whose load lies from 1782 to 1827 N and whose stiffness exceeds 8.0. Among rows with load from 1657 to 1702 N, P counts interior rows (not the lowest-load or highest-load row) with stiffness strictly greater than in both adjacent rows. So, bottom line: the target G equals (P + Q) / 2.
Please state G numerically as 2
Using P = 3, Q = 1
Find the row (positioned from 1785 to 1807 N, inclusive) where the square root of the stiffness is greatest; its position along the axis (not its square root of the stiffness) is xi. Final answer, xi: 1801.0 N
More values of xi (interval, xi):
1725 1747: 1746.0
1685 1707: 1686.0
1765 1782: 1768.5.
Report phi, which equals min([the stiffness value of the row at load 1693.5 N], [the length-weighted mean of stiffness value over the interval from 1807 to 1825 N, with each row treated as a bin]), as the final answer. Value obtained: 5.0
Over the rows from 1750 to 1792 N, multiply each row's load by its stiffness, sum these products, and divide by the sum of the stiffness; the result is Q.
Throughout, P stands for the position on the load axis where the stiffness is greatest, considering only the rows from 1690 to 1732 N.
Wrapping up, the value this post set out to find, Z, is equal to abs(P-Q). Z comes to 79.1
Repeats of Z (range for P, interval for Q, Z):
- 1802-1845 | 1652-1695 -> 128.6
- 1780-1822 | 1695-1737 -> 85.0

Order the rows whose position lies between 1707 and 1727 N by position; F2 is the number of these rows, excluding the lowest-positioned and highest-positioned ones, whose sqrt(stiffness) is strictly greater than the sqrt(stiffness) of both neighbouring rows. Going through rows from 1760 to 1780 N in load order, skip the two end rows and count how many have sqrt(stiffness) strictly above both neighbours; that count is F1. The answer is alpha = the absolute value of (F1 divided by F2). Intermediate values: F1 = 2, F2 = 2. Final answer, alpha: 1.0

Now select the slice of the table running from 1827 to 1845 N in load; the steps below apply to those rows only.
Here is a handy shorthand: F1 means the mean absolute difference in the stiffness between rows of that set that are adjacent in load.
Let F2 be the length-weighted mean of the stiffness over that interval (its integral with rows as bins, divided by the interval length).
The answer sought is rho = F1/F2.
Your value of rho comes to 0.102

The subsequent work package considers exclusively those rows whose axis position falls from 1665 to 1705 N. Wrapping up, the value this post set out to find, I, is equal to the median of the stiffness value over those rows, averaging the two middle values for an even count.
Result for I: 8.2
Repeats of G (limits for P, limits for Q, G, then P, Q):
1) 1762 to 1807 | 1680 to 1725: 8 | 6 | 10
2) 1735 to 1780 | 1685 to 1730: 6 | 4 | 8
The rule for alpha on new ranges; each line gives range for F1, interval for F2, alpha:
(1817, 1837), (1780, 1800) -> 0.0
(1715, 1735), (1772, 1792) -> 2.0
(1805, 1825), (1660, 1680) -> 0.0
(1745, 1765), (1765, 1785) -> 0.3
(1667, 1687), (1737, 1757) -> 2.0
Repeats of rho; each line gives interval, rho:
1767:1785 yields 0.032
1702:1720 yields 0.022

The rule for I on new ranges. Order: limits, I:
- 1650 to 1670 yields 7.0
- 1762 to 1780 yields 8.4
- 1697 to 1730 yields 7.9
